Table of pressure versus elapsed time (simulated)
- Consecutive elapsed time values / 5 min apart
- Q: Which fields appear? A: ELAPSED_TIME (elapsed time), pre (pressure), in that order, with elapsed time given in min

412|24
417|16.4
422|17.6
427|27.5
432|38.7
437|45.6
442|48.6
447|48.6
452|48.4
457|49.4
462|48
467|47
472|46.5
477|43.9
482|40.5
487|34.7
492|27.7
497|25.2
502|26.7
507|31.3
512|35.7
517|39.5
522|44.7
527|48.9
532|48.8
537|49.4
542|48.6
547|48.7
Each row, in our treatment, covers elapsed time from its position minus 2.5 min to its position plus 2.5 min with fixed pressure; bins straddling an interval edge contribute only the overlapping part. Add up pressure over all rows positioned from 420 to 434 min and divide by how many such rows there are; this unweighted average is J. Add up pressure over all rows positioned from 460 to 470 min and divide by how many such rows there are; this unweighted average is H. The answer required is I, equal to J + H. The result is 75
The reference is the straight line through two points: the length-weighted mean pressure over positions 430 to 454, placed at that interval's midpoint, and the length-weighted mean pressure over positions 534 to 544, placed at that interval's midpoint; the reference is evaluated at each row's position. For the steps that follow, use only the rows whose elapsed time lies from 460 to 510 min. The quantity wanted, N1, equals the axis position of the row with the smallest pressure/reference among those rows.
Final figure 497 min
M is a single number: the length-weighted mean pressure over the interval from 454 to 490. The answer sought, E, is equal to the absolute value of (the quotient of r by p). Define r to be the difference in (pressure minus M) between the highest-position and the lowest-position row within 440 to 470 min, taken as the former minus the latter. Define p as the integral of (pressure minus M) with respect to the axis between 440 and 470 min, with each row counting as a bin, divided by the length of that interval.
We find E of 0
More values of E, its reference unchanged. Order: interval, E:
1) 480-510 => 1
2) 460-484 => 7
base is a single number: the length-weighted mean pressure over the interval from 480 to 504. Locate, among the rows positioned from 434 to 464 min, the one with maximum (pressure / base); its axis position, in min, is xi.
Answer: 457 min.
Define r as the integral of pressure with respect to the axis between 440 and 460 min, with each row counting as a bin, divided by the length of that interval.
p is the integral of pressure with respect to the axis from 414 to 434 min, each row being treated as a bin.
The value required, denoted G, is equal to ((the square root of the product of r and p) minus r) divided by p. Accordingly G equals 0.215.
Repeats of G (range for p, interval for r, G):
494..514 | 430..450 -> 0.201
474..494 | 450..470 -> 0.190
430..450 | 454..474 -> 0.176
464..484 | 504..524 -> 0.163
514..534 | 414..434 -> 0.138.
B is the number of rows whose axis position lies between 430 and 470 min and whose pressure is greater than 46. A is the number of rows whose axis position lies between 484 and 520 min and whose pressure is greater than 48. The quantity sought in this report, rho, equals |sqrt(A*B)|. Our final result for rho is 0.0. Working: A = 0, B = 6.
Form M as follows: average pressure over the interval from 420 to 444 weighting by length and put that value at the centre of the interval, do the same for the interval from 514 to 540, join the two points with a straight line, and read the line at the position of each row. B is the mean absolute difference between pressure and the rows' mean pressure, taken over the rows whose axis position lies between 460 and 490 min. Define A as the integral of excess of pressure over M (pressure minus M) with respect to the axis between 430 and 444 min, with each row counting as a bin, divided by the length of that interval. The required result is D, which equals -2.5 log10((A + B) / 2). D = -1.9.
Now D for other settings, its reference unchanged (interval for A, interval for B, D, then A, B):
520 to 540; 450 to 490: -1.1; 1.6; 3.8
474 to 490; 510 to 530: -0.4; -1.6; 4.6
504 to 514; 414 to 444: 1.0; -11.1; 11.9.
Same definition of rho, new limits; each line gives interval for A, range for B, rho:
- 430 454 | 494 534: 2.4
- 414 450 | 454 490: 2.8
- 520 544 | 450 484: 4.5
